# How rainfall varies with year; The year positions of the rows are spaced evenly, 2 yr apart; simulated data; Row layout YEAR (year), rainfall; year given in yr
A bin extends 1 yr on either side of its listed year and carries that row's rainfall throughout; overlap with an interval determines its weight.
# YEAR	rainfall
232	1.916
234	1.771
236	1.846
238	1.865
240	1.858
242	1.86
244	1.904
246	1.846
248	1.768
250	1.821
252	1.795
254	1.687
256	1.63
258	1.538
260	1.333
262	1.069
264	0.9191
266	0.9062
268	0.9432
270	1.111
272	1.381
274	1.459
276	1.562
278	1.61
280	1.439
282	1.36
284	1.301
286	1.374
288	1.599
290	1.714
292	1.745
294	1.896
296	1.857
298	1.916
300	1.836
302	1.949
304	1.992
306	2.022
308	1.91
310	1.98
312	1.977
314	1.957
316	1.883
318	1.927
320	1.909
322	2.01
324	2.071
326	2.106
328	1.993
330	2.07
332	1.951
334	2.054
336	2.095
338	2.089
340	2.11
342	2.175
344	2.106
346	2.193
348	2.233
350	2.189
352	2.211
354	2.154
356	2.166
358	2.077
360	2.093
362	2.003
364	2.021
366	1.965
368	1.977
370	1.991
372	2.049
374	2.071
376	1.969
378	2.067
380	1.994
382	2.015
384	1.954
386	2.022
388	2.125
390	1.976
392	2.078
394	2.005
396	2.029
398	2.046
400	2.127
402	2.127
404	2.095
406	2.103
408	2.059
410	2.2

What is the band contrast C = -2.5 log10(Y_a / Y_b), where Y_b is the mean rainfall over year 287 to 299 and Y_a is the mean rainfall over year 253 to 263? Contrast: 0.23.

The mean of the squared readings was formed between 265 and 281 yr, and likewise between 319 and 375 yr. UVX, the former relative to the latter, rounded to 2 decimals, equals 0.41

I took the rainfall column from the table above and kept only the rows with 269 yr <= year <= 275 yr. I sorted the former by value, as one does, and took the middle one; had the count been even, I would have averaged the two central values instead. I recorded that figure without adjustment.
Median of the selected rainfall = 1.4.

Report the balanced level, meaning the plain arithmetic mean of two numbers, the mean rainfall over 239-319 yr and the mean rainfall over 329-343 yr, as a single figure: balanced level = 1.86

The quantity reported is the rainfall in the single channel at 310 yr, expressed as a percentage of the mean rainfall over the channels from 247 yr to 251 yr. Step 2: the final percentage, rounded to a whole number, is 110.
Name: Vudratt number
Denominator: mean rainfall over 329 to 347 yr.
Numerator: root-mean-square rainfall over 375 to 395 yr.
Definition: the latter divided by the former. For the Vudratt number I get 0.97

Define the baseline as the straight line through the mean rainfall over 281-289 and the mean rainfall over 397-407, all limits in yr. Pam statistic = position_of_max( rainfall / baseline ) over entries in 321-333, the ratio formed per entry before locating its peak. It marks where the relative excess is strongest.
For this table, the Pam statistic 326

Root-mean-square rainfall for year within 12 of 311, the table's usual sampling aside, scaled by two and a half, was 4.9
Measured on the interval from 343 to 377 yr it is 5.2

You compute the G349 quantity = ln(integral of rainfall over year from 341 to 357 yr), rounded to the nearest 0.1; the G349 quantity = 3.6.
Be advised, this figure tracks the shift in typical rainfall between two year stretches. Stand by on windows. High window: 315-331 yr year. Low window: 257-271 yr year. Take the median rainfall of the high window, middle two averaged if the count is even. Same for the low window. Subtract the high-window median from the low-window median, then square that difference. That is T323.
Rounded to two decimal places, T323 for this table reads 0.87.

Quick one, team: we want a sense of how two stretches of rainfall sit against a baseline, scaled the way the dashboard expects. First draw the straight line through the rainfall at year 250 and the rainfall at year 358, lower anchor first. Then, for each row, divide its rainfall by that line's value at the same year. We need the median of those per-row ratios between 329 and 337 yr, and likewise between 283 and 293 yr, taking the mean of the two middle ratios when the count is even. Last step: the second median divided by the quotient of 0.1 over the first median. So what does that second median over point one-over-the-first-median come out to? 8.6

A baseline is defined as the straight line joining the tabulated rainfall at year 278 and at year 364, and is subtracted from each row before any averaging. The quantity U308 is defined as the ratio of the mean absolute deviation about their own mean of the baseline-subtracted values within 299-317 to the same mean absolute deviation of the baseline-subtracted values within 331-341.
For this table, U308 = 1.38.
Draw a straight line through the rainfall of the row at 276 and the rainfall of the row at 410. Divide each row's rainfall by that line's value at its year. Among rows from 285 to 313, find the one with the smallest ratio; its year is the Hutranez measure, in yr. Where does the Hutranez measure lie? 286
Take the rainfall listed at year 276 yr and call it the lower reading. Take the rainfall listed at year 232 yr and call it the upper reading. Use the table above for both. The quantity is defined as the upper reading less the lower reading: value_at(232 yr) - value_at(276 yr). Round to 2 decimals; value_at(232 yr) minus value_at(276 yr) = 0.35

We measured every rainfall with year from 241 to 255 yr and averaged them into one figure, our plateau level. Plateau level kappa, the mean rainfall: 1.81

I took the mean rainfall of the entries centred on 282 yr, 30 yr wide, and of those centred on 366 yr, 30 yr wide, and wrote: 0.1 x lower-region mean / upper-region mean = 0.073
